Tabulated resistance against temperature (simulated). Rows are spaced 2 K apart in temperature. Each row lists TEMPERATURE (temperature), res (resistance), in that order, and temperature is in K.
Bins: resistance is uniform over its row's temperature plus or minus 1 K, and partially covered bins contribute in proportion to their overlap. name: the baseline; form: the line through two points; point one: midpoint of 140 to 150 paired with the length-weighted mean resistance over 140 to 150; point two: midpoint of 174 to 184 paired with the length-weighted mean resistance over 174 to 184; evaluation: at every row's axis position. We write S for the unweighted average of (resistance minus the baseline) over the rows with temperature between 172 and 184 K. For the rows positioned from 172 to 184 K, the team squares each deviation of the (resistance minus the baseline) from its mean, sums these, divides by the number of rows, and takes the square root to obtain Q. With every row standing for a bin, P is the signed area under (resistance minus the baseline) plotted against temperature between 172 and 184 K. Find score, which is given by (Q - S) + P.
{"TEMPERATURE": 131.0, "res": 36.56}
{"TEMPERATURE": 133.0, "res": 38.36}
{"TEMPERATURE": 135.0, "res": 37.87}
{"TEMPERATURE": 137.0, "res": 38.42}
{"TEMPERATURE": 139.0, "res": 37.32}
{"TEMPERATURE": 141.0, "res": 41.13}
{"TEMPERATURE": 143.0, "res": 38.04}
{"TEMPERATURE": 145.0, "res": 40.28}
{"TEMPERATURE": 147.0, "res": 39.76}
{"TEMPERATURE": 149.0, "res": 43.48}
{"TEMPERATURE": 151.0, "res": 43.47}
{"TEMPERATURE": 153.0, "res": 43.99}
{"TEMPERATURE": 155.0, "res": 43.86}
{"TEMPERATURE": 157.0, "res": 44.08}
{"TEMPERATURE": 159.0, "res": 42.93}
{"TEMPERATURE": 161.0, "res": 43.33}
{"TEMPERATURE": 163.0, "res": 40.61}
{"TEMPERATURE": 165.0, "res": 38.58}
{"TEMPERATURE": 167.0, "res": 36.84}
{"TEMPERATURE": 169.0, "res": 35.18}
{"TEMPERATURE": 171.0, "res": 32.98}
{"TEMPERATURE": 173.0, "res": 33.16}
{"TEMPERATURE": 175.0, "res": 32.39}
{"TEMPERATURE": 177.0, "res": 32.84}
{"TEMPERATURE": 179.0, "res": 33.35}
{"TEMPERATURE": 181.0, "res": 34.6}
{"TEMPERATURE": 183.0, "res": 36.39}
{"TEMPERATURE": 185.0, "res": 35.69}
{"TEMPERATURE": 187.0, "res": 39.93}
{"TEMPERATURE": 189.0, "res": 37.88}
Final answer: -2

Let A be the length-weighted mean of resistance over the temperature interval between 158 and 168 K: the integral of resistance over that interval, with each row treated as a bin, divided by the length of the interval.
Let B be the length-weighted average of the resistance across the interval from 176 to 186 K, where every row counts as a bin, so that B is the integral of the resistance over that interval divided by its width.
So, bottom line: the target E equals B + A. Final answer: 75.0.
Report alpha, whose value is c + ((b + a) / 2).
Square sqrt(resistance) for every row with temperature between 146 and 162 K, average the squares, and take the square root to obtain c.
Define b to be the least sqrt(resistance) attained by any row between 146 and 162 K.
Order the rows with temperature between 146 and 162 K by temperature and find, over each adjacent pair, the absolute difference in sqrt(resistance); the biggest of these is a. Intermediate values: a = 0.29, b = 6.31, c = 6.6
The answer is 9.9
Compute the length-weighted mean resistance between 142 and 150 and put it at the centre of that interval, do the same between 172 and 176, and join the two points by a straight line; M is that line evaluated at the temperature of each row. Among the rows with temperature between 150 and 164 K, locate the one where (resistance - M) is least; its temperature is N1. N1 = 151.0 K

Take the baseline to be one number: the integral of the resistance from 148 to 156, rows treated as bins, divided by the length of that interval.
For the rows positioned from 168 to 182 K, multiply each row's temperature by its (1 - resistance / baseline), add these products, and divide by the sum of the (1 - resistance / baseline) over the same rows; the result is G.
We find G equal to 175.0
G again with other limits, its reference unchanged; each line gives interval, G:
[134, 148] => 140.4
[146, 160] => 147.9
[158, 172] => 167.8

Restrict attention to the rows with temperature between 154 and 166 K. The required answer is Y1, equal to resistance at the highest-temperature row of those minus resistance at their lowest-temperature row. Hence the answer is -5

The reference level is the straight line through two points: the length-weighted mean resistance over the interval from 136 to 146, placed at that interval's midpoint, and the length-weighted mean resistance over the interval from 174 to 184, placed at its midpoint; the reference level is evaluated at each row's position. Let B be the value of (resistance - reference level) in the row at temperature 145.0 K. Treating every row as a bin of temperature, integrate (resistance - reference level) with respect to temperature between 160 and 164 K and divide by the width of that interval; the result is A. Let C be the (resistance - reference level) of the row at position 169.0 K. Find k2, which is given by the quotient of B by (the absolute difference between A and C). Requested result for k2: 0.3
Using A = 5.8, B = 1.8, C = -0.1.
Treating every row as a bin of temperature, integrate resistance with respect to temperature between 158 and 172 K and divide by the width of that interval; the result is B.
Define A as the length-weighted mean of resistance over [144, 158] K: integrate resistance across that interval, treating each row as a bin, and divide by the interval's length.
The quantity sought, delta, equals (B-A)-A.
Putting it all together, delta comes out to -47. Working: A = 42.7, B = 38.6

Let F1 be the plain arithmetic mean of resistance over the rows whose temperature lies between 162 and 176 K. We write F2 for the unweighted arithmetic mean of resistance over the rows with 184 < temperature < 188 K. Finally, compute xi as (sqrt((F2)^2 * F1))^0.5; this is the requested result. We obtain 15.0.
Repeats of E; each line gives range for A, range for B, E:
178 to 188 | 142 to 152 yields 77.0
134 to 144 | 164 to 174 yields 73.9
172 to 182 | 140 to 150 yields 73.8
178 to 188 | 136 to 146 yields 75.0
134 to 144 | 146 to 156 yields 81.5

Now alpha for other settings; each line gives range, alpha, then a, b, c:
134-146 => 9.4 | 0.30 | 6.11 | 6.2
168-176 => 8.7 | 0.19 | 5.69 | 5.8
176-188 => 9.0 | 0.34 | 5.73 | 6.0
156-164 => 9.8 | 0.21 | 6.37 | 6.5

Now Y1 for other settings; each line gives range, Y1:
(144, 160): 3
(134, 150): 6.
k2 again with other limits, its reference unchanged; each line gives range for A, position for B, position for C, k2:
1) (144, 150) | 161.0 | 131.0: 1.0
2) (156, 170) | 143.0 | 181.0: -0.2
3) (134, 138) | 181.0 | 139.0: 2.3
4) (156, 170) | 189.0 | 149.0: 3.9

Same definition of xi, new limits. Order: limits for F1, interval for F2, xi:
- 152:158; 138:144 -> 16.0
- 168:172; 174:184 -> 14.1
